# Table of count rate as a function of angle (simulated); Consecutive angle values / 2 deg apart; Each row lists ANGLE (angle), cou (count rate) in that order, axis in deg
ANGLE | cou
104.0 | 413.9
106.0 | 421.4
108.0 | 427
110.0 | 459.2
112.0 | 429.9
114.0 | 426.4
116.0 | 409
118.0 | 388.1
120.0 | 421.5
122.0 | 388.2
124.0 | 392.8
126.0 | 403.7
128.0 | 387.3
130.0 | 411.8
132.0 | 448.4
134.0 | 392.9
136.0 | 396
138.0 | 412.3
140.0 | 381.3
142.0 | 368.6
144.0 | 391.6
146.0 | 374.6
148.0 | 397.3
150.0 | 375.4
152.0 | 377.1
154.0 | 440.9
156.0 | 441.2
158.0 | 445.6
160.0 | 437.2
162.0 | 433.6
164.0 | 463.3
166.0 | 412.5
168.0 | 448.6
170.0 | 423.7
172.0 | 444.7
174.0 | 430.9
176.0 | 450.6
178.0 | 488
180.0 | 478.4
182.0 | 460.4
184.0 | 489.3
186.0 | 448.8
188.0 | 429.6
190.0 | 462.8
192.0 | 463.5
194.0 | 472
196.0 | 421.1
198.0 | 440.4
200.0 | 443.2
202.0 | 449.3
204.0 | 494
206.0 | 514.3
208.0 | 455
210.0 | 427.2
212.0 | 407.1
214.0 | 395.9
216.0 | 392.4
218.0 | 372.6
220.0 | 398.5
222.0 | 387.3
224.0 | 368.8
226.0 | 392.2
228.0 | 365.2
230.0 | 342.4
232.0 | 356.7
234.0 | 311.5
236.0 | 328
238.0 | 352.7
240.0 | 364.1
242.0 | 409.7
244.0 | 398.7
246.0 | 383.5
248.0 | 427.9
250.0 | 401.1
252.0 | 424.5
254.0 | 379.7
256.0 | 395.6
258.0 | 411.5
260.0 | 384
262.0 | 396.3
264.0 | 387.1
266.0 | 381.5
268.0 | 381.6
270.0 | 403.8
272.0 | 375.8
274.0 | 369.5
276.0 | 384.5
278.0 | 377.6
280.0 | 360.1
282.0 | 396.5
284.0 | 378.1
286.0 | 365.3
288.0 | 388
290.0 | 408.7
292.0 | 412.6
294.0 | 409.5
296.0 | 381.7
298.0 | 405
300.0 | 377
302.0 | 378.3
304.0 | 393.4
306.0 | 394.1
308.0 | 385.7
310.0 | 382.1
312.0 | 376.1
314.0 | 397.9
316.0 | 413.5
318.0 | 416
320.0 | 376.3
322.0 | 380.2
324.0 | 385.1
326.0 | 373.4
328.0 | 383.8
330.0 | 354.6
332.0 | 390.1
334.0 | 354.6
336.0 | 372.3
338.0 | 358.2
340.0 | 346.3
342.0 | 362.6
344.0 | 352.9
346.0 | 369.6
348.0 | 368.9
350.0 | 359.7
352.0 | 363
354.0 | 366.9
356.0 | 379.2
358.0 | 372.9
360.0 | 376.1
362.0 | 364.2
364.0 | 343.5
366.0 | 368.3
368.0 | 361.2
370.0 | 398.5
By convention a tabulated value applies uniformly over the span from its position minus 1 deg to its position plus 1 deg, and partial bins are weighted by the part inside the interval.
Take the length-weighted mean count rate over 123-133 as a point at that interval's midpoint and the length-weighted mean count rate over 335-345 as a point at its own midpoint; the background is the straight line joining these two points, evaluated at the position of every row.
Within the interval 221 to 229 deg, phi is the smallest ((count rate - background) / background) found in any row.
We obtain -0.052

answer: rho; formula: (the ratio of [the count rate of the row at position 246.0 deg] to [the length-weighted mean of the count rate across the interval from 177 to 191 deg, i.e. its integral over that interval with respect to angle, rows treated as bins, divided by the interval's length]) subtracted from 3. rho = 2.18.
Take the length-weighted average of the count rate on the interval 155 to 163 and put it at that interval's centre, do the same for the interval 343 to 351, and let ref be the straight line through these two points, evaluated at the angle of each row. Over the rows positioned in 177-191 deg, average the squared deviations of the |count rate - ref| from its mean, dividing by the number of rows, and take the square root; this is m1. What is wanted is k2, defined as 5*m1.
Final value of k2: 96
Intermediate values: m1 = 19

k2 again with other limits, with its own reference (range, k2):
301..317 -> 58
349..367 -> 31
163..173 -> 33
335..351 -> 26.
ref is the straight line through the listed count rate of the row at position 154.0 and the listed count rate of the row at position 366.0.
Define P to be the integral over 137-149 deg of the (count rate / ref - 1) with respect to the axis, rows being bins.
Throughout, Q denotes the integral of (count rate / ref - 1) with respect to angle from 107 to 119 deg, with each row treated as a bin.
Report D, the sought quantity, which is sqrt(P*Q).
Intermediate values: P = -1.5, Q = -0.8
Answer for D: 1.1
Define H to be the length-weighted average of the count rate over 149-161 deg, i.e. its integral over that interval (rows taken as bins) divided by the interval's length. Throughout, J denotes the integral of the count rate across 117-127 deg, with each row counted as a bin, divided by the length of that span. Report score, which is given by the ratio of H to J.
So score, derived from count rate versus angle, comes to 1.05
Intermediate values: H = 420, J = 399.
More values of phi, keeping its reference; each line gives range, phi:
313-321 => 0.036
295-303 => 0.025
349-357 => 0.010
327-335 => -0.017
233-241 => -0.188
